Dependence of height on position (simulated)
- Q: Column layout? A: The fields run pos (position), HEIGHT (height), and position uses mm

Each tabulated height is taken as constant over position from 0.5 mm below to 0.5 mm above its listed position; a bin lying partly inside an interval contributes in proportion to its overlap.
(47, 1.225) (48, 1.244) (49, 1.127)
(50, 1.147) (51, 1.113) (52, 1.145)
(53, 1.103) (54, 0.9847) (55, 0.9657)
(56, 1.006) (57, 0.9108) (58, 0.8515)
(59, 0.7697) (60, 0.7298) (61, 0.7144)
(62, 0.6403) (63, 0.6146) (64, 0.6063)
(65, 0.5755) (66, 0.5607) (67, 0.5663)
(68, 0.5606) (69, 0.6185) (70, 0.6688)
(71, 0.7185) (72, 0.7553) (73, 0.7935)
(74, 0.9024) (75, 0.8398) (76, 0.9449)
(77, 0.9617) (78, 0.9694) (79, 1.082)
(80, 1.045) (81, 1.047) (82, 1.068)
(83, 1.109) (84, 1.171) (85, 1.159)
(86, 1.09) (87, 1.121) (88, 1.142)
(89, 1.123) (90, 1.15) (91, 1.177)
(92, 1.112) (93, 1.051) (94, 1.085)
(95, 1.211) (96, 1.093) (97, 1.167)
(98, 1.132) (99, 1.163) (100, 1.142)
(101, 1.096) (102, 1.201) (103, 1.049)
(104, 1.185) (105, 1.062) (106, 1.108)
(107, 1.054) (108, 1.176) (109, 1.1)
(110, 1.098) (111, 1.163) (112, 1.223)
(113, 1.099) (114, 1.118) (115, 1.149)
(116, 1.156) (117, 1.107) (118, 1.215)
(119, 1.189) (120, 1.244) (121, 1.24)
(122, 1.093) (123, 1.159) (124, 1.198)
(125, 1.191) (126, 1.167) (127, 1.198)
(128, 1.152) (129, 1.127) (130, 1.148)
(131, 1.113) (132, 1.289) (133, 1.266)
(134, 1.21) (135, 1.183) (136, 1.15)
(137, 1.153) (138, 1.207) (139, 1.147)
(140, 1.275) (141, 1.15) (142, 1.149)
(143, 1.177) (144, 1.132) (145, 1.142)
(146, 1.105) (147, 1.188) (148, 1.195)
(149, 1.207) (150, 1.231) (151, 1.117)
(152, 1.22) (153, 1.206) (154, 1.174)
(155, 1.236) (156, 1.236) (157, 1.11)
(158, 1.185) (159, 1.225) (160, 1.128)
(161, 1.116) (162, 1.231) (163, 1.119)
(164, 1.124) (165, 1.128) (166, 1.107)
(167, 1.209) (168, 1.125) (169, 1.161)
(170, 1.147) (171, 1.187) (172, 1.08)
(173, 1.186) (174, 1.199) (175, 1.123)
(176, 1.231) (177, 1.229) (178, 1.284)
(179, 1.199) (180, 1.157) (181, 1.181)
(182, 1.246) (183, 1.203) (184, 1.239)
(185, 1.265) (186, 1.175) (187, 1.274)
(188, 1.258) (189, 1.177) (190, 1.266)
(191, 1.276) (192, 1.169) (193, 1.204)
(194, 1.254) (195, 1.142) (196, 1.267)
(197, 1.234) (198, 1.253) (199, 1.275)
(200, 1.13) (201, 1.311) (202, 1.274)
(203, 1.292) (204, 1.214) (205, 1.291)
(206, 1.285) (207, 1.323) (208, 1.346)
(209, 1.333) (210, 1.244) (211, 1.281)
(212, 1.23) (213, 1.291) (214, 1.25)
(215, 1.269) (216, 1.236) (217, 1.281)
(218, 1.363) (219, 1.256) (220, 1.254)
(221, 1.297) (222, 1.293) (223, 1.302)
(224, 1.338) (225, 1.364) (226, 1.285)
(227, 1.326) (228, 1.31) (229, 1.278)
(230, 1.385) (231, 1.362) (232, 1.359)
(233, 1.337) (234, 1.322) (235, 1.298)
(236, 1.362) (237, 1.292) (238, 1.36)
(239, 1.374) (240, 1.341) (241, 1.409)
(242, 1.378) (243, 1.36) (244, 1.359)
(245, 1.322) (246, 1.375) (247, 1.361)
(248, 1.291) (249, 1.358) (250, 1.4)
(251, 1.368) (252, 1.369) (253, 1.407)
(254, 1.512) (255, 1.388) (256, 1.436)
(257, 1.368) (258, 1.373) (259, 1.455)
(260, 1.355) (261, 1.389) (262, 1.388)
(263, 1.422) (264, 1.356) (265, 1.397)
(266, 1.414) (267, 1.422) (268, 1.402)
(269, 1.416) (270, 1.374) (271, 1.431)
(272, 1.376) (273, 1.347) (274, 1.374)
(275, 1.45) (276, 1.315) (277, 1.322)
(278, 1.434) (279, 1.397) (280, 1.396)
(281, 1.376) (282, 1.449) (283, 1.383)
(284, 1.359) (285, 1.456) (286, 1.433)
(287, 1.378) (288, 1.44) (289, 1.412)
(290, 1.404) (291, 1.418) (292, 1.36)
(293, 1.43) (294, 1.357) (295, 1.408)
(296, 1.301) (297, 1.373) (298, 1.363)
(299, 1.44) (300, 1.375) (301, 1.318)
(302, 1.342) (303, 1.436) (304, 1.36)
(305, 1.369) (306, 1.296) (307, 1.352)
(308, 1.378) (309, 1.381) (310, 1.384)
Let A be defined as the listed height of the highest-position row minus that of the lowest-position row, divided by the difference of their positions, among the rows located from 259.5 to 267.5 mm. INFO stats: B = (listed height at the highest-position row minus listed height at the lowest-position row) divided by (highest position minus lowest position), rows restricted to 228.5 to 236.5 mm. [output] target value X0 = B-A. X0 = 0.00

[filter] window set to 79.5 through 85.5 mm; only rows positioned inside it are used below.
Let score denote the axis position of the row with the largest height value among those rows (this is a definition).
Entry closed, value 84 mm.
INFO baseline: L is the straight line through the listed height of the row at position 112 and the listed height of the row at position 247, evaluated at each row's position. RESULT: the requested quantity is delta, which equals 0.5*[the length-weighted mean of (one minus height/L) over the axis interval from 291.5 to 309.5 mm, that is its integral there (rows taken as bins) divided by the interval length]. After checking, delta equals 0.017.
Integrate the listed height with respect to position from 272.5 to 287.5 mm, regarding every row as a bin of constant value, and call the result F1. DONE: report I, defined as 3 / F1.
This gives 0.14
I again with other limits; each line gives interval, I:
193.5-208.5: 0.16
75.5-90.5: 0.19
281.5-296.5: 0.14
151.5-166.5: 0.17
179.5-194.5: 0.16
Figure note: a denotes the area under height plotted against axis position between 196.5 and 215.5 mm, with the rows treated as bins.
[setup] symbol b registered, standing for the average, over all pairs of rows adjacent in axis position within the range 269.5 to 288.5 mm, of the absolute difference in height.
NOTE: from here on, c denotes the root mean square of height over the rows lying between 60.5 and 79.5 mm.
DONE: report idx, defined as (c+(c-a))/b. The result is -426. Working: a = 24.1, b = 0.053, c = 0.76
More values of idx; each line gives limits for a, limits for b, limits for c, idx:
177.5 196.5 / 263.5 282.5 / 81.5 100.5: -490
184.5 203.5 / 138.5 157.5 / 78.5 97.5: -402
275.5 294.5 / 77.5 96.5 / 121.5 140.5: -491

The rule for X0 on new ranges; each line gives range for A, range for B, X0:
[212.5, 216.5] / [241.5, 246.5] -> 0.02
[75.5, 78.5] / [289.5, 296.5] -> -0.03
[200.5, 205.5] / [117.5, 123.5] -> -0.01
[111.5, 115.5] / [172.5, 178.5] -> 0.04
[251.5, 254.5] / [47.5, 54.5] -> -0.11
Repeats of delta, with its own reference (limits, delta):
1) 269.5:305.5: 0.005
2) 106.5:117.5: 0.038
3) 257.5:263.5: -0.008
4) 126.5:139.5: 0.026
